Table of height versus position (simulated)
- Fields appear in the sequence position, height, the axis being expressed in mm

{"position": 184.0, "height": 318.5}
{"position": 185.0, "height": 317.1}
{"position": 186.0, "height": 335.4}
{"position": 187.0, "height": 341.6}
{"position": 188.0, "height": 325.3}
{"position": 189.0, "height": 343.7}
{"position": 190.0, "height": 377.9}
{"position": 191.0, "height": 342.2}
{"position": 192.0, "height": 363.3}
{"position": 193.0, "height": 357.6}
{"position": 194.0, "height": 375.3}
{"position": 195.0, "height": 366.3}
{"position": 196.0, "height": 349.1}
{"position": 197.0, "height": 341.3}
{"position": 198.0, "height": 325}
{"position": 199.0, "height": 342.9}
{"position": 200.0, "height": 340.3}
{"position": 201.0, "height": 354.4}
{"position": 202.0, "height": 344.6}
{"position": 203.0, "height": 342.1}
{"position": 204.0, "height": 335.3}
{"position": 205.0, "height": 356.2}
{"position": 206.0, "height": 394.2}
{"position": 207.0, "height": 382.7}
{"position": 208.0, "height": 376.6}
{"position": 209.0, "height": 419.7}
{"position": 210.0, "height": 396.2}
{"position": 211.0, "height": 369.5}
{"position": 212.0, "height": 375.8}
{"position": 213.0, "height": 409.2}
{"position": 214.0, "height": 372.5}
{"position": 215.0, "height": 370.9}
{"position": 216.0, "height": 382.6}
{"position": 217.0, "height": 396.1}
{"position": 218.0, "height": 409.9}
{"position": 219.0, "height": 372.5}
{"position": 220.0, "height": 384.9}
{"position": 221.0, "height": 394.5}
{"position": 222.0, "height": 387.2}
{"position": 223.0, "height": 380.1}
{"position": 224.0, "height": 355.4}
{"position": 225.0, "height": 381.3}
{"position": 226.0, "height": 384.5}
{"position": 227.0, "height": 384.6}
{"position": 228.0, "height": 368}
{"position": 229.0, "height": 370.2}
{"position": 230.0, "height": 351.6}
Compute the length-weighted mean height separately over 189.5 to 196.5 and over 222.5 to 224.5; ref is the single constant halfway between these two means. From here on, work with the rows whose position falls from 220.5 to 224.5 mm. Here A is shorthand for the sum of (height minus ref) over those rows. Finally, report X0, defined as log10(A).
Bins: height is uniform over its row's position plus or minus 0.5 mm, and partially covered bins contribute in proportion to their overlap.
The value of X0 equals 1.77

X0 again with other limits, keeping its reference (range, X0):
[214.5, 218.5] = 2.00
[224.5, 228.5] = 1.77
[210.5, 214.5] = 1.83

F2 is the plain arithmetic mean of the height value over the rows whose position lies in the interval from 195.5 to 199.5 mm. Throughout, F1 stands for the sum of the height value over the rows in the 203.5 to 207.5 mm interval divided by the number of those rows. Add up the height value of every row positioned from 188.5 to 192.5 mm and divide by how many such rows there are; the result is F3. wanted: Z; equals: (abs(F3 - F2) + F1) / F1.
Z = 1.05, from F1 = 367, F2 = 340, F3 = 357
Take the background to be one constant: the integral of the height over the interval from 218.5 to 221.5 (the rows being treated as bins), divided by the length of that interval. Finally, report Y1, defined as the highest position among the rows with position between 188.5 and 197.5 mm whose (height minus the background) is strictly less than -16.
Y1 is 197.0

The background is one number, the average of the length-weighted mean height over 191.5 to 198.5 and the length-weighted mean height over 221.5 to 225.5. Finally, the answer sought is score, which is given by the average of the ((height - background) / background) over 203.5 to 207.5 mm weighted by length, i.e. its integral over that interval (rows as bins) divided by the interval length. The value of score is 0.01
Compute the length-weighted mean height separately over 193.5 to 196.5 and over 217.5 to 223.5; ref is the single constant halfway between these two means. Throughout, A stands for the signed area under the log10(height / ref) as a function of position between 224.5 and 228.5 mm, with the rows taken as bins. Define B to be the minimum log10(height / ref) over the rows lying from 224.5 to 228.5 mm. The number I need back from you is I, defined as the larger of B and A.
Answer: 0.02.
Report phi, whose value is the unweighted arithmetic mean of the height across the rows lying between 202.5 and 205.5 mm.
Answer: 345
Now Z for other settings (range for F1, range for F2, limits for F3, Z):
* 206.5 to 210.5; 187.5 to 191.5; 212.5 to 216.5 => 1.09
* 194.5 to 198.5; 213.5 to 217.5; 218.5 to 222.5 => 1.01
